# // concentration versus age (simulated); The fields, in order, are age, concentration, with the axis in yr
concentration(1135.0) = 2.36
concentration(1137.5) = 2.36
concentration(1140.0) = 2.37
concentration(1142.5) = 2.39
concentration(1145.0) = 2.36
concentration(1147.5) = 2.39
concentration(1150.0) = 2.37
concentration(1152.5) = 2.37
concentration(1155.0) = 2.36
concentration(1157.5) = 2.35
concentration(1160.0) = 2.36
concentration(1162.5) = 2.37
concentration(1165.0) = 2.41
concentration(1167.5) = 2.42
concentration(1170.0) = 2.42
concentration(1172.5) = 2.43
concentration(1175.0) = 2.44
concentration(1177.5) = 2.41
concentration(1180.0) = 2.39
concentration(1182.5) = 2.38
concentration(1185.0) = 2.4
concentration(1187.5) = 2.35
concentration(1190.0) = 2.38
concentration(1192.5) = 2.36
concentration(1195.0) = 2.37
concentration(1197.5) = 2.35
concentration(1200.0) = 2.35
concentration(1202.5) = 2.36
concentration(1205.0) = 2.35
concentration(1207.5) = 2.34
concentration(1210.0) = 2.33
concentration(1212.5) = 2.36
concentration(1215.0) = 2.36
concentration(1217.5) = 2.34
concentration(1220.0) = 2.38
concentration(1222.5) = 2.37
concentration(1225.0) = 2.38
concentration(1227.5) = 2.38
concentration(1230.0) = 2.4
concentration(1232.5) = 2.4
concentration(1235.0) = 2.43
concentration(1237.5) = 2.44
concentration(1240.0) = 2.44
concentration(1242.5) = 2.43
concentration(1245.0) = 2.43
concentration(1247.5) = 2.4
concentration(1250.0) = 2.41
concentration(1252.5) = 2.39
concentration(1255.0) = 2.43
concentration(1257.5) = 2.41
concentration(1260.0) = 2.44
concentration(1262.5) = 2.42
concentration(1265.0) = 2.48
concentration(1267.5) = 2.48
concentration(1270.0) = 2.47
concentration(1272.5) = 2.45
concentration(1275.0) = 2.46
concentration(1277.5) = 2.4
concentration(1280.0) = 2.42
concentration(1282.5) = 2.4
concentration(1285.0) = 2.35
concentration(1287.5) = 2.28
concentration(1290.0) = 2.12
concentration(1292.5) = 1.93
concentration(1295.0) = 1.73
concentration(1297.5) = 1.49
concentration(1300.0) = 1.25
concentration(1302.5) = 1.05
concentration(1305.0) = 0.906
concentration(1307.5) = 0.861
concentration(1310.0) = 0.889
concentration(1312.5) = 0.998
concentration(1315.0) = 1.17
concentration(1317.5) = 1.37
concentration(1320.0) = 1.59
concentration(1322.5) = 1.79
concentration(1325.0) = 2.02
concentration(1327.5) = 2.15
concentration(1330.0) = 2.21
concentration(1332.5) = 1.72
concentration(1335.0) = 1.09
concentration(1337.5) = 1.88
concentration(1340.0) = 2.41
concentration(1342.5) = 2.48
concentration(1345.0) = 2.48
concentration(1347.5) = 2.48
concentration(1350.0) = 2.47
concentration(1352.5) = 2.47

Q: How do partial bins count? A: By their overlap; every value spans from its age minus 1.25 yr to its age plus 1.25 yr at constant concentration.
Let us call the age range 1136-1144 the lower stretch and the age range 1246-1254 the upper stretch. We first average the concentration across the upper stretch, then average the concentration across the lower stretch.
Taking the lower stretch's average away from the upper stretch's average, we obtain 0.03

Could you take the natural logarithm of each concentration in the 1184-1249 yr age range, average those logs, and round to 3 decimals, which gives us 0.867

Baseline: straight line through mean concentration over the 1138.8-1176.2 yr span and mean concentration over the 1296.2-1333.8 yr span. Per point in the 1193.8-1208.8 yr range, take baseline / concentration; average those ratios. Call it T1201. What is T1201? 0.90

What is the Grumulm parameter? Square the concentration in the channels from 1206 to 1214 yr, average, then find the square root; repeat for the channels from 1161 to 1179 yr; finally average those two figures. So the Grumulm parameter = 2.38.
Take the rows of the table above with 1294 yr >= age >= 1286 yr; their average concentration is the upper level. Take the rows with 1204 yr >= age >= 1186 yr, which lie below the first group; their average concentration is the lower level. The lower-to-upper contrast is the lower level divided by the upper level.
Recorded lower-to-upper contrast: 1.12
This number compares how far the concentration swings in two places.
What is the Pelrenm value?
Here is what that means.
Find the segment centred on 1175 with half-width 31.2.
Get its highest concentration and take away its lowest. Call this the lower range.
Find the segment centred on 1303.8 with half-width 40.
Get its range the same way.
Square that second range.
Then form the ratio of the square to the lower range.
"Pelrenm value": 29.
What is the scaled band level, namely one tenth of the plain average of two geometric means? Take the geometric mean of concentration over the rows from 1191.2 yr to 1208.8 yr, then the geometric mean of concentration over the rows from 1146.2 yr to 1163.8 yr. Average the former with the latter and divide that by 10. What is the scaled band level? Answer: 0.236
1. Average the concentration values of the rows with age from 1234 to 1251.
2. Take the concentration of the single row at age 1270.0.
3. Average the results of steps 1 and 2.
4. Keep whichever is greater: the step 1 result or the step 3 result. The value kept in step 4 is 2.45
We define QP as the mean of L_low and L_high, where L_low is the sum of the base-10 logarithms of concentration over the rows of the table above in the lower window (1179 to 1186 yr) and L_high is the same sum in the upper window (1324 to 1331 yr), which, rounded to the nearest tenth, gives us 1.1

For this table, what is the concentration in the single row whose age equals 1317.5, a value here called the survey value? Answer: 1.37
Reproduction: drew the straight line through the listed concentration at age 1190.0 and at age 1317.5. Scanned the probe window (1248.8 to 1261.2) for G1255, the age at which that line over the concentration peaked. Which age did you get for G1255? 1250.0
